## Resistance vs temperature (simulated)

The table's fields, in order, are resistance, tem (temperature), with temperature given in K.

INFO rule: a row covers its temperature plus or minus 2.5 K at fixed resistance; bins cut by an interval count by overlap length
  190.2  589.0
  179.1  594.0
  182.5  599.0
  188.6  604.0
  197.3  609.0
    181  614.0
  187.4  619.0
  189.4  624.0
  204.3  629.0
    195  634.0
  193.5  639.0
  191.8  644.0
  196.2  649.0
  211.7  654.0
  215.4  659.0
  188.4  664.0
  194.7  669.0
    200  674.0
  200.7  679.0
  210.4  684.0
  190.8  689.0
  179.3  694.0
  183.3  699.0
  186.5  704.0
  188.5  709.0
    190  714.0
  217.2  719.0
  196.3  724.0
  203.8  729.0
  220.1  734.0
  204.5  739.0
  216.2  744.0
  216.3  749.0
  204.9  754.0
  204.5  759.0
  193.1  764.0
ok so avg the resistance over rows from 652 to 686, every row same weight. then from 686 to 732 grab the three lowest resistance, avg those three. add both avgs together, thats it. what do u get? 386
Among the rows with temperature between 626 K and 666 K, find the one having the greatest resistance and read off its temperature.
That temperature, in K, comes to 659.0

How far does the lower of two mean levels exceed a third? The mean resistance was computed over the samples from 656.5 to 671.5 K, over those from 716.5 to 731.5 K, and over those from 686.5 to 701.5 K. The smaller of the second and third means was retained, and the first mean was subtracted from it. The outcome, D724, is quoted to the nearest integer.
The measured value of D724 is -15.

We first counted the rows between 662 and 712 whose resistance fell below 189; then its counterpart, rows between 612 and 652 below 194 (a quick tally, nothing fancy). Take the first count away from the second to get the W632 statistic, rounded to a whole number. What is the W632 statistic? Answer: 0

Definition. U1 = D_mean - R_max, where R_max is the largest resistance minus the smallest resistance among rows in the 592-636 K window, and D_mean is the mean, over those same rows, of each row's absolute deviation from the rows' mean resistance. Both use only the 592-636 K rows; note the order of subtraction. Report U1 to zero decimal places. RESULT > -19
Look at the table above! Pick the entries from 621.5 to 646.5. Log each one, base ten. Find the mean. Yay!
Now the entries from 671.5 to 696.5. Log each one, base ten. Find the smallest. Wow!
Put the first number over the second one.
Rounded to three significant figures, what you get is 1.02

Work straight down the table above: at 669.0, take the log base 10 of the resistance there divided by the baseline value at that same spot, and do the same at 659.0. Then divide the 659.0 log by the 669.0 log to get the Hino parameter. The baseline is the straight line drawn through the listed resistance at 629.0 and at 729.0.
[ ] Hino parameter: -1.1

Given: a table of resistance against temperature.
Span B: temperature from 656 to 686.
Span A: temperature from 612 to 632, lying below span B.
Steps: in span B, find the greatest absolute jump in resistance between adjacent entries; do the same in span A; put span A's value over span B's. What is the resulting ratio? 0.55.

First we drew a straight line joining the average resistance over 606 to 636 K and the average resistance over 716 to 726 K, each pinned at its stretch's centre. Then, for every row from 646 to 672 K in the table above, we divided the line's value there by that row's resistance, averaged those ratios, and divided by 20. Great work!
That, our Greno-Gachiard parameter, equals 0.0493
